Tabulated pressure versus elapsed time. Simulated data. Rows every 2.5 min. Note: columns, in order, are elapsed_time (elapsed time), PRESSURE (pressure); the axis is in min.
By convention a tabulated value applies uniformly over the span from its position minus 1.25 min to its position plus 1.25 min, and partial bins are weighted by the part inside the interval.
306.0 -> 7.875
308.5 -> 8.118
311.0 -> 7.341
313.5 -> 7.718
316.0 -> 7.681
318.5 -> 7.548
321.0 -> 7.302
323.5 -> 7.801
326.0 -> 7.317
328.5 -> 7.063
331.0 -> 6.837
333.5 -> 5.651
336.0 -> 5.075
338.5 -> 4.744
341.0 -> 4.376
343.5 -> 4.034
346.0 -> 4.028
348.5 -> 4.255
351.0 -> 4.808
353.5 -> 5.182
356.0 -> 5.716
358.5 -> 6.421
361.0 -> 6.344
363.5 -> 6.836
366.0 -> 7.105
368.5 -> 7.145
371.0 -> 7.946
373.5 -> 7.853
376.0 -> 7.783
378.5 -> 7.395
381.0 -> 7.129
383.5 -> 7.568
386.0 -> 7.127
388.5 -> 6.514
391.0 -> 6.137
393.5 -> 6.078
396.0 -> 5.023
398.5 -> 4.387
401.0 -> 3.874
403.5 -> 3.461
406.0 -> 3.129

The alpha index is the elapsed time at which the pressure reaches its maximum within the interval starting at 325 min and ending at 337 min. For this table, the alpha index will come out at 326.0 min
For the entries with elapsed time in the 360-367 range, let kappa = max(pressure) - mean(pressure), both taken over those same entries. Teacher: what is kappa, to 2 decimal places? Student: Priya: 0.34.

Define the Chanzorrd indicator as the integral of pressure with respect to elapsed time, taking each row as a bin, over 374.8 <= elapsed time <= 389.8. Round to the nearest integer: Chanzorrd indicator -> 109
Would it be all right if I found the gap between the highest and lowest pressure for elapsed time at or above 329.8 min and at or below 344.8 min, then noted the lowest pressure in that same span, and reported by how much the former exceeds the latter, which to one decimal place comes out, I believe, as -1.2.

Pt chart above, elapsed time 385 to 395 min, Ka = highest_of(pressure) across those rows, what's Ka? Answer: 7.127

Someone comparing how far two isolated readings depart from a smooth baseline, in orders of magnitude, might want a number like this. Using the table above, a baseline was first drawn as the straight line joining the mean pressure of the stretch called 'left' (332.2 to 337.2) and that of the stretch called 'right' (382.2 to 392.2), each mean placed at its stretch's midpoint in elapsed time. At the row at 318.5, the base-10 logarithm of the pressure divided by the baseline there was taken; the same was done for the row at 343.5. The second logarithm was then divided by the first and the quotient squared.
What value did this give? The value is 1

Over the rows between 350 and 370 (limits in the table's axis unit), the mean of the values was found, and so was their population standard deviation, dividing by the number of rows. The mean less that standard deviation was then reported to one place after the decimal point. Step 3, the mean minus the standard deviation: 5.4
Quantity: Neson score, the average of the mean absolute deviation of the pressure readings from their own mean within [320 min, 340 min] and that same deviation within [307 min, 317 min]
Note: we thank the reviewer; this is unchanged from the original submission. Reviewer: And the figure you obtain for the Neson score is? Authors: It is 0.60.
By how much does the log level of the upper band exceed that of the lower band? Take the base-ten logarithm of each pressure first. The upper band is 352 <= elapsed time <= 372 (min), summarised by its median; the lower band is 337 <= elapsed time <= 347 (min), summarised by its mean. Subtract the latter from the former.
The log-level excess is 0.19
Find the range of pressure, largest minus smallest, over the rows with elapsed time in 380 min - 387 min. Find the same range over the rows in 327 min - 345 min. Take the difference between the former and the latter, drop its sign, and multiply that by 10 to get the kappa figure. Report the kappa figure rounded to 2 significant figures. 26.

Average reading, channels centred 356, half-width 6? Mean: 5.7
